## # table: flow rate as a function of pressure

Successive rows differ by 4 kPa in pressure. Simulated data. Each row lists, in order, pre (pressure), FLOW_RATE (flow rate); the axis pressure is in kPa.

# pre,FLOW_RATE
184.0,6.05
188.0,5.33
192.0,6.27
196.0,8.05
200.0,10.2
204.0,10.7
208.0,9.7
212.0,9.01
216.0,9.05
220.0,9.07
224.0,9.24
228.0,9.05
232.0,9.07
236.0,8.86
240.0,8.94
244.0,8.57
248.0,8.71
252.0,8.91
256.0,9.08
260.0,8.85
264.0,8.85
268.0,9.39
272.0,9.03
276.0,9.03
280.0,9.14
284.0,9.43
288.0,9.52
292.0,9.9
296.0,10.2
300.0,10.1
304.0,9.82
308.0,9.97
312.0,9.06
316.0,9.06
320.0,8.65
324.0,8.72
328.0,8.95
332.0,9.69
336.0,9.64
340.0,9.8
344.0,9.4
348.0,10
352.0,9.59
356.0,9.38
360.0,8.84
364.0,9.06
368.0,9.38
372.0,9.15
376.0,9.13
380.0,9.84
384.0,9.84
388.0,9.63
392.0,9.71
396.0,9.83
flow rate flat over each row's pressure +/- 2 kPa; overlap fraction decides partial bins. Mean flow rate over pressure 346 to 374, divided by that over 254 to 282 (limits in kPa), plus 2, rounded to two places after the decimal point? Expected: 3.03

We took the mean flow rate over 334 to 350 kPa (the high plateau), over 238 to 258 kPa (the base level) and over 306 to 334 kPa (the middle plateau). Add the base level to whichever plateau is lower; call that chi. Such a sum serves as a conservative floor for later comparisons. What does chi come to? 18.0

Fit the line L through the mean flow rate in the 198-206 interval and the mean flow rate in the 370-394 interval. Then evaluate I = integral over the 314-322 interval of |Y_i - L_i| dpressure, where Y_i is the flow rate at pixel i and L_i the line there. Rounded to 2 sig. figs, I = 8.1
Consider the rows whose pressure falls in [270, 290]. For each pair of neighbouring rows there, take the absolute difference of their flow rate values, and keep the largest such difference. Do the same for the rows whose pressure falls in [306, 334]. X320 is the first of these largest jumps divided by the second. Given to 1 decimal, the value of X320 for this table 0.3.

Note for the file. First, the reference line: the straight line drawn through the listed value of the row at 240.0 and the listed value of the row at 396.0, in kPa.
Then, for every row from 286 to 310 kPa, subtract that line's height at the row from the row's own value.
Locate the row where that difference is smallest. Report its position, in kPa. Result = 288.0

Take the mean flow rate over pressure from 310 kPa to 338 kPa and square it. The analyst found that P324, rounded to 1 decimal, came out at 83.0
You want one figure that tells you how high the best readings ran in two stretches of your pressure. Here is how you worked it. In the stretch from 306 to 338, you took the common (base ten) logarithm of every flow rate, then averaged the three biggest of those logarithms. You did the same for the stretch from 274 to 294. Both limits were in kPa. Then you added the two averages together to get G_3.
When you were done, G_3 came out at 1.97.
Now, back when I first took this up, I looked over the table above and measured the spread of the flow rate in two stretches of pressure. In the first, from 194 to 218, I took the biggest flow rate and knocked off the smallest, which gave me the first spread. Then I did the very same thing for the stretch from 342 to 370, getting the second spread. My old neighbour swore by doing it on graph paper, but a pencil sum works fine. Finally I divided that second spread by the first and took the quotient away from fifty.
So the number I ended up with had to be 49.6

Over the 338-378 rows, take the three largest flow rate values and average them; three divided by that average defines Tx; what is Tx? 0.306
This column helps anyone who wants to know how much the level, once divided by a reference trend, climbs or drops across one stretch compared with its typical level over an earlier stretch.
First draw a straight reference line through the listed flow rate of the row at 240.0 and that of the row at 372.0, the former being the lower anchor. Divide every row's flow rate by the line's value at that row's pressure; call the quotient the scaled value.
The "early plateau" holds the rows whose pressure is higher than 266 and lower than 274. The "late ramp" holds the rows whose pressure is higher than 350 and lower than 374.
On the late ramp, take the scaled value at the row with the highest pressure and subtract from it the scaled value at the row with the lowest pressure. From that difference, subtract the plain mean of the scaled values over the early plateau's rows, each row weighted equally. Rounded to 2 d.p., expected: -1.08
